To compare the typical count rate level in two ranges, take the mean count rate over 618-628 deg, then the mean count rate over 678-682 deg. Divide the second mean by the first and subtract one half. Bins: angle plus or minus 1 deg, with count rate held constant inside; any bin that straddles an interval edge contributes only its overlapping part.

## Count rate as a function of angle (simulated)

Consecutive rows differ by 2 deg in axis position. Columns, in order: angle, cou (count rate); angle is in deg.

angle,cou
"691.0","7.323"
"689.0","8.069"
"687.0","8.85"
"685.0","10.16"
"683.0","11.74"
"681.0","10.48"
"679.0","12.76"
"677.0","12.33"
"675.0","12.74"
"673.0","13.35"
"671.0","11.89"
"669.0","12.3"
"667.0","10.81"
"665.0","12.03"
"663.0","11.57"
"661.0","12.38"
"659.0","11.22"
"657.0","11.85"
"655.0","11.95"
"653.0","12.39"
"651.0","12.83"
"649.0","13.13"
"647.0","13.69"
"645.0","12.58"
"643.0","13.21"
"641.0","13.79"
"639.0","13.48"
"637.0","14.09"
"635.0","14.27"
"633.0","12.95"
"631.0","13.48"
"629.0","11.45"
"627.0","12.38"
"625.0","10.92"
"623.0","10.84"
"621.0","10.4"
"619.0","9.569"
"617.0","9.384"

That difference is 0.57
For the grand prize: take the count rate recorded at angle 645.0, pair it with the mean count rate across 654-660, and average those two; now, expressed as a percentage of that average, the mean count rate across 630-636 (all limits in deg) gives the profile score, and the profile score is 112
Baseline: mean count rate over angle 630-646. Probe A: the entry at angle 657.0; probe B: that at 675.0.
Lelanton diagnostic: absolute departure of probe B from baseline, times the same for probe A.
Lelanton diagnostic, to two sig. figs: 1.2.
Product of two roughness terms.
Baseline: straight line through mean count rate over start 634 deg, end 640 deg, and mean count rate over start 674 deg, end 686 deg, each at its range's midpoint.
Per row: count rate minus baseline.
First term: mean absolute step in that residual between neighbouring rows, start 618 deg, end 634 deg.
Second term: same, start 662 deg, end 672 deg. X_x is 0.85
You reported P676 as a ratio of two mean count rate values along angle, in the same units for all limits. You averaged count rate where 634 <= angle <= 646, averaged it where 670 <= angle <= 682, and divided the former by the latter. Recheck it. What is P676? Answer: 1.11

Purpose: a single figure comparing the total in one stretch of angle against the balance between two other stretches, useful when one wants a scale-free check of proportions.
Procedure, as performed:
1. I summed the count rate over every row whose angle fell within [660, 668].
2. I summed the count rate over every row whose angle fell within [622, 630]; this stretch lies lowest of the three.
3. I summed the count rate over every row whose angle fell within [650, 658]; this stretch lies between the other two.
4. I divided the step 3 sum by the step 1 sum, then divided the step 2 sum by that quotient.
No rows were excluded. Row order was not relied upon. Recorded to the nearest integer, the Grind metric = 44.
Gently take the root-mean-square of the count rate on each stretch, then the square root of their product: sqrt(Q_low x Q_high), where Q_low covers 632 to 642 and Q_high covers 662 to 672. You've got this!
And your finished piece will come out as 12.7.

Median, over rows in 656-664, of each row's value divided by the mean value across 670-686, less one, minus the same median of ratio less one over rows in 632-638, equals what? -0.20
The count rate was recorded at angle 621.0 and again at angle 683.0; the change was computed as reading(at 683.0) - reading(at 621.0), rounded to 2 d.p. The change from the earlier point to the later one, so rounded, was 1.34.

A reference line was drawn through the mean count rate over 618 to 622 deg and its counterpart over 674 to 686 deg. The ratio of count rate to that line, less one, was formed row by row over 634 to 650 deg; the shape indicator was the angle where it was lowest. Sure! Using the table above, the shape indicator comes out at 645.0 deg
